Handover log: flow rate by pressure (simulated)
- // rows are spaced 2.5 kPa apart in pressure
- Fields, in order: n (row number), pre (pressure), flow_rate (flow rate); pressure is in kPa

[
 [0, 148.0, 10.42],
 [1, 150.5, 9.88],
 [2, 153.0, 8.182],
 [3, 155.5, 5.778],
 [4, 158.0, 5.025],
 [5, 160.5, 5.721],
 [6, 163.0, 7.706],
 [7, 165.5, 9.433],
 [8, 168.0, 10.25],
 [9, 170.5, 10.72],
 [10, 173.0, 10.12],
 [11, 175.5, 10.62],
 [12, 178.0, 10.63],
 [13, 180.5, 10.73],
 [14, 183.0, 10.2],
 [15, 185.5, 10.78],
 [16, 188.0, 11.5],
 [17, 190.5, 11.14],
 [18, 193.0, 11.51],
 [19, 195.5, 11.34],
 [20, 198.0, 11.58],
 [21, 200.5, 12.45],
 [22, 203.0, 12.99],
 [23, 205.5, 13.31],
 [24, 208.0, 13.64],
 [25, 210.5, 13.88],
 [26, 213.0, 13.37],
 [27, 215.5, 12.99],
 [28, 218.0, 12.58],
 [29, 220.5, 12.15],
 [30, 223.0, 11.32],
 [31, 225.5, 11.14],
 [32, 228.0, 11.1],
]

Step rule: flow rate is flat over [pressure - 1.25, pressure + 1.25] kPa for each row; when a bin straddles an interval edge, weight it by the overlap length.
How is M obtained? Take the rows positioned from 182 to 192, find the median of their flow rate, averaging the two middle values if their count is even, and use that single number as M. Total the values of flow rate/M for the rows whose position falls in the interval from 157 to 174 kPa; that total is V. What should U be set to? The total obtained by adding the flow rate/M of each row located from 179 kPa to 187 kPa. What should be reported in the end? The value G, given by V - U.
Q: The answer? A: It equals 2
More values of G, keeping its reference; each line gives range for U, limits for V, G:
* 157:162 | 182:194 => 4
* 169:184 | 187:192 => -4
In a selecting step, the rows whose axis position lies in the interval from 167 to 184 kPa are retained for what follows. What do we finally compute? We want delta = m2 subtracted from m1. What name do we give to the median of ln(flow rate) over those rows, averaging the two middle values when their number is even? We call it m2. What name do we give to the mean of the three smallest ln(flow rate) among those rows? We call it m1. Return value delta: -0.04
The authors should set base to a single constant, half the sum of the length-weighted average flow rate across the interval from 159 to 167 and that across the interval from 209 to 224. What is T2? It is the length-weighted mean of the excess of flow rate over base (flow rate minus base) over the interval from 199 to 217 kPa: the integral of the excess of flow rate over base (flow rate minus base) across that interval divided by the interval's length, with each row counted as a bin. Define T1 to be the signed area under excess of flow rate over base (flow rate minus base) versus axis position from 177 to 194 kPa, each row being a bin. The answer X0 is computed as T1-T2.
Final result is 9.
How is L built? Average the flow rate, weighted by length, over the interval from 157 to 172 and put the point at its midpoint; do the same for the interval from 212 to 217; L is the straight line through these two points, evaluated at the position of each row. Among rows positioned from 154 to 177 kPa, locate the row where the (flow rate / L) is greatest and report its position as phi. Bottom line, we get 170.5 kPa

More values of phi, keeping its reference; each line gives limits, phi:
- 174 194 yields 175.5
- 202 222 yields 208.0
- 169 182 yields 170.5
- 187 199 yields 188.0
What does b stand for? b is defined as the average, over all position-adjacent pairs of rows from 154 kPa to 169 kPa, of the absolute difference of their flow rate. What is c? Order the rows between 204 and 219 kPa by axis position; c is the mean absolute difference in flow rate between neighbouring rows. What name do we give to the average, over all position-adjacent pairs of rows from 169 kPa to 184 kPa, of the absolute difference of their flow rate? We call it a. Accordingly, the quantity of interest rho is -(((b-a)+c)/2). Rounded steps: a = 0.348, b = 1.2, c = 0.37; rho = -0.61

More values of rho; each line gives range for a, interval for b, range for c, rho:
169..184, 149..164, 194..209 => -0.81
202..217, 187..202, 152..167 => -0.78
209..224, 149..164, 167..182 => -0.67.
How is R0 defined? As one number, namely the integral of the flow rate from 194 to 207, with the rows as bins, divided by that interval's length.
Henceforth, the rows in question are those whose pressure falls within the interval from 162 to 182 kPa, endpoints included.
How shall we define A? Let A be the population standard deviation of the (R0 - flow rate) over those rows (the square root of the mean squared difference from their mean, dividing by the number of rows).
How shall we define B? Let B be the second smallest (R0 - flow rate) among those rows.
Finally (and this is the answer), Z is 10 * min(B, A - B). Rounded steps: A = 0.97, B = 1.6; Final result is -6.6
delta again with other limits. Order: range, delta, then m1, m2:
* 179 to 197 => -0.05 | 2.36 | 2.4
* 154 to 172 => -0.34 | 1.70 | 2.0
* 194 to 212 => -0.10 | 2.47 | 2.6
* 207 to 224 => -0.08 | 2.49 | 2.6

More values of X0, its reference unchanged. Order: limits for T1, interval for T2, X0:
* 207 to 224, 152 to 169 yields 48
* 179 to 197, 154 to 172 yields 18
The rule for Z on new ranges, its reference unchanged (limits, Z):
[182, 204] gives -1.1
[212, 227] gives -6.5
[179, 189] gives -11.0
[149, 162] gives -23.3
